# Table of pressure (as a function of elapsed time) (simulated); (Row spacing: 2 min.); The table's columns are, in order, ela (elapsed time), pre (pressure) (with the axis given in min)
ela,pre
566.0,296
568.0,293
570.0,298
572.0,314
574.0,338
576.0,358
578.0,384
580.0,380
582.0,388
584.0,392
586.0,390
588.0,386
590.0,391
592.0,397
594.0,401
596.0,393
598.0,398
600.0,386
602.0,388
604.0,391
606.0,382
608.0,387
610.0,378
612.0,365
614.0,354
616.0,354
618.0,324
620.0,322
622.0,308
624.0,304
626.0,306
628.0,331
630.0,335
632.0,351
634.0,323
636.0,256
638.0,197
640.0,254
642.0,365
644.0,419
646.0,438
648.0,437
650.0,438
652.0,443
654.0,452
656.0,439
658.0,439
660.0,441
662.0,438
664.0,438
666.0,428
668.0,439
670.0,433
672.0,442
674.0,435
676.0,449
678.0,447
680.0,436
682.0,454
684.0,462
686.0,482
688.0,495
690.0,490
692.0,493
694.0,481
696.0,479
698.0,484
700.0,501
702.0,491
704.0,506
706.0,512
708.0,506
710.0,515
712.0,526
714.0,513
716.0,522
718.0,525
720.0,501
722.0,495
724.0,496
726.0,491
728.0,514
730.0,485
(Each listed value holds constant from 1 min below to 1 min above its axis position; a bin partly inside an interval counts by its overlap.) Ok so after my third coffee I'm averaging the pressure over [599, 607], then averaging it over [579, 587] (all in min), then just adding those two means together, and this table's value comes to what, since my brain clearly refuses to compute 774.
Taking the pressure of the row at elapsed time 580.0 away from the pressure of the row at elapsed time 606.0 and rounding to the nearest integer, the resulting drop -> 2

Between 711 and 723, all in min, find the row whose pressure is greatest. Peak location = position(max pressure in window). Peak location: 712.0 min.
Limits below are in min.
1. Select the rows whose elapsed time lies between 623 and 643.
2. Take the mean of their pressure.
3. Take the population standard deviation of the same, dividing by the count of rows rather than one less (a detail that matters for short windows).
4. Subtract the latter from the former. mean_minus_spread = 253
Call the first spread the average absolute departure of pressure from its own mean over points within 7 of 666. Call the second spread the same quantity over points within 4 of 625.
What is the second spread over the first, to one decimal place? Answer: 2.5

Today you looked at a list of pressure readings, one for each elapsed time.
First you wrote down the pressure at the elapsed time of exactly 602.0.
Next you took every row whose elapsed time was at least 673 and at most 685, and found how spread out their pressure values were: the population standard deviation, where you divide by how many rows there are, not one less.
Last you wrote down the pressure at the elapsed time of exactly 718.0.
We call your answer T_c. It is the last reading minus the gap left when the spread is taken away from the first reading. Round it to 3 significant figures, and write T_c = 147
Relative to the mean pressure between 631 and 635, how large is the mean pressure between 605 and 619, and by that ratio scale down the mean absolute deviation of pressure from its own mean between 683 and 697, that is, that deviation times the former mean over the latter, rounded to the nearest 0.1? 7.6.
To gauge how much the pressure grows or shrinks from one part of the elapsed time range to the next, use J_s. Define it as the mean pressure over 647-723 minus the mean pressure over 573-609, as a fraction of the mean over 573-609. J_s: 0.22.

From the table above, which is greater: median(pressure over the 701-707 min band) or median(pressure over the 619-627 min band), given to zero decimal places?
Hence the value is 506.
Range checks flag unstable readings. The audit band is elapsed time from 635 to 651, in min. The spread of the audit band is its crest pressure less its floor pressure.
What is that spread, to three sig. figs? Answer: 241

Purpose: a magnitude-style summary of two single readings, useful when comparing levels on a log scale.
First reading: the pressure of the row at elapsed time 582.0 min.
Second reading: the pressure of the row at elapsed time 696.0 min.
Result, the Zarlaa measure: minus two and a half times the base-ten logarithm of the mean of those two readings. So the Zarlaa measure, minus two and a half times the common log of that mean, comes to -6.59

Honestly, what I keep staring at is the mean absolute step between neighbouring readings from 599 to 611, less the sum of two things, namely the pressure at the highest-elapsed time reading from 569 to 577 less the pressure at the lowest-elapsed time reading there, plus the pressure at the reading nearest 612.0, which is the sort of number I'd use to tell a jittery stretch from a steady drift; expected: -419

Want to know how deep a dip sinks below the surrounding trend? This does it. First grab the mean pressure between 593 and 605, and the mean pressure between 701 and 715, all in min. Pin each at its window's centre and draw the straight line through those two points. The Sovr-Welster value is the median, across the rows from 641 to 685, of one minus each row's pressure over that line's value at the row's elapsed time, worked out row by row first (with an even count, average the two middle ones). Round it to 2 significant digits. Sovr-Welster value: 0.052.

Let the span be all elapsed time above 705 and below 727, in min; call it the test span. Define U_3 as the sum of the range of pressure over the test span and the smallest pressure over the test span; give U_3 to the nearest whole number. 526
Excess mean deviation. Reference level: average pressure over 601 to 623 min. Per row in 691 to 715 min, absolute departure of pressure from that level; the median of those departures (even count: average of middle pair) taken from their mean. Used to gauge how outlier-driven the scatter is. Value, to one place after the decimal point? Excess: -2.9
